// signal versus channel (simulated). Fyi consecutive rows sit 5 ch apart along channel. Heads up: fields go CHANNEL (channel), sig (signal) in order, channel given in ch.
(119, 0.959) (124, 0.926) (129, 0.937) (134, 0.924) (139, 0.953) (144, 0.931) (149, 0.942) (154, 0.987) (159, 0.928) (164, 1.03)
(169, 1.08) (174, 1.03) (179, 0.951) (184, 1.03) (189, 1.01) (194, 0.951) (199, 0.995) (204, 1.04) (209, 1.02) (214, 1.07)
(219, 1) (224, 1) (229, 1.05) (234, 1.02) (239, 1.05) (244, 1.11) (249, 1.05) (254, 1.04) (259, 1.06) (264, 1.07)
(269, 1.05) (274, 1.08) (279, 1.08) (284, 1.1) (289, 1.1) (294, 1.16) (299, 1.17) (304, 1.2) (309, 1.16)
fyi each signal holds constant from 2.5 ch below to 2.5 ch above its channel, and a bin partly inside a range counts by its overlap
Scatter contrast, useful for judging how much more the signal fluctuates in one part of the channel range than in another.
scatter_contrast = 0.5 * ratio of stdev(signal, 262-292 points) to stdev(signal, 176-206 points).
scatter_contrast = 0.25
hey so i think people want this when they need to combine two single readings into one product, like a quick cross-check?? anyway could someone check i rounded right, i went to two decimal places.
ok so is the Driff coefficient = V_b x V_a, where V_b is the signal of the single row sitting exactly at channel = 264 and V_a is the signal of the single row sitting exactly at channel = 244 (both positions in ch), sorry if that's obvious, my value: 1.19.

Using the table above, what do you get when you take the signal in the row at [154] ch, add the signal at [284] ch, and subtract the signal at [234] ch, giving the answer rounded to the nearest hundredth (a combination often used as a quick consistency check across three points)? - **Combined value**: 1.07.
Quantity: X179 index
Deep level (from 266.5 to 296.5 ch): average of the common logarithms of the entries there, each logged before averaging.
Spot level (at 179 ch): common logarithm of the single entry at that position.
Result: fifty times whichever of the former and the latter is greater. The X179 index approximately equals 2.0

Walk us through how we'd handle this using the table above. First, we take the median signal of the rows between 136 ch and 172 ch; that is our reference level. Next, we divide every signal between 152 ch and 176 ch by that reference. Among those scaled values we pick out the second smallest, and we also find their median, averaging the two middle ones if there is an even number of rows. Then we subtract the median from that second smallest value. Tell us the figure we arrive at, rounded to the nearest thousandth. -0.045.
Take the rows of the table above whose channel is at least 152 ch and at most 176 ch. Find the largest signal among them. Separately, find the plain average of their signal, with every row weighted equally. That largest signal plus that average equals 2.09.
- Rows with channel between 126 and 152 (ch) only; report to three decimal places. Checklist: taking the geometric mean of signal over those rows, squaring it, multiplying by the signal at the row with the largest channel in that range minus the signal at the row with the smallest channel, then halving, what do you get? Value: 0.002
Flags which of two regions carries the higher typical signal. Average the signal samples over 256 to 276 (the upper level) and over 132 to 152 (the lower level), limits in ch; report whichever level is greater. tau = 1.06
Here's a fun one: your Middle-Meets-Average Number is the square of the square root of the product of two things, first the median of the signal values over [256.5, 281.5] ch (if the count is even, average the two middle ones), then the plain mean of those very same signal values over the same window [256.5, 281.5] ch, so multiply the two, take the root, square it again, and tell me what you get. 1.14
